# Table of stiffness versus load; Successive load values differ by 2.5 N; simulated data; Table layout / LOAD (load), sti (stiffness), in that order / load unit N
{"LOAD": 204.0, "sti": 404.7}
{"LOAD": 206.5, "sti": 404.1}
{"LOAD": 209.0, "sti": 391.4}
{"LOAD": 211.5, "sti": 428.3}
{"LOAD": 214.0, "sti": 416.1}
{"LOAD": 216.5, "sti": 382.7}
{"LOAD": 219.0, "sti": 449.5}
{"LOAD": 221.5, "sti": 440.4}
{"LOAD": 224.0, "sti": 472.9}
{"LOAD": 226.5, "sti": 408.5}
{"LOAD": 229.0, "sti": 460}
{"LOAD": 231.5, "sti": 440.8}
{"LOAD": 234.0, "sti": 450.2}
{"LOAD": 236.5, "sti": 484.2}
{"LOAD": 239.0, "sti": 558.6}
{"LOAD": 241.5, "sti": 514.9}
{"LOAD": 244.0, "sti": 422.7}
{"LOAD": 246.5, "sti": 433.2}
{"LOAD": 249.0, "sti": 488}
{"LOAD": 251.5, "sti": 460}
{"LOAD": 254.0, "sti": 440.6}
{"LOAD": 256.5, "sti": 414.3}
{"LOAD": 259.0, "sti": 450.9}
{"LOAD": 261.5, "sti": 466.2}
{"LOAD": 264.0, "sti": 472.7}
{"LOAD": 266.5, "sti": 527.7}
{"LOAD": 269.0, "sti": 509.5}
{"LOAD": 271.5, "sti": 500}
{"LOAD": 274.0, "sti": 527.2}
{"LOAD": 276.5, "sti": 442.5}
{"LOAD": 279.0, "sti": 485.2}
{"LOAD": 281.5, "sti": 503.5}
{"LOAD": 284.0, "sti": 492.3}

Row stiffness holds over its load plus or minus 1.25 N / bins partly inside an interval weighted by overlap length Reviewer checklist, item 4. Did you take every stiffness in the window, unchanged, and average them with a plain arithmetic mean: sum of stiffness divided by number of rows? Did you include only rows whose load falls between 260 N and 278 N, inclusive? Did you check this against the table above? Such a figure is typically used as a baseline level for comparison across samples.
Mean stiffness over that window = 492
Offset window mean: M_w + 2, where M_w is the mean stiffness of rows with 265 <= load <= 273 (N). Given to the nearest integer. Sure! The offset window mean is 514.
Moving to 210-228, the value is 430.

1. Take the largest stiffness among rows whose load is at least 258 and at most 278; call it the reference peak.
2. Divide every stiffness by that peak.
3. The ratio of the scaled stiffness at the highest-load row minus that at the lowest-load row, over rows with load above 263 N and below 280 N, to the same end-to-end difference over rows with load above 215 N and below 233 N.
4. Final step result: 0.2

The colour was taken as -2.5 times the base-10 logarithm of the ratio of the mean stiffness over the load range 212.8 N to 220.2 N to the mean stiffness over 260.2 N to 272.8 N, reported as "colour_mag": 0.19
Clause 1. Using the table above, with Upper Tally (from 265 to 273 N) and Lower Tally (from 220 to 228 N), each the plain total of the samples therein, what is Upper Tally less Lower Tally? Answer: 215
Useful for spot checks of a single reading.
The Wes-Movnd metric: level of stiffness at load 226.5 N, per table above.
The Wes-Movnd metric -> 408.5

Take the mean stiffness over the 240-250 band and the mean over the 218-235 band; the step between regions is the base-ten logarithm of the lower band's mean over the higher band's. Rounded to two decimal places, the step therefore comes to -0.02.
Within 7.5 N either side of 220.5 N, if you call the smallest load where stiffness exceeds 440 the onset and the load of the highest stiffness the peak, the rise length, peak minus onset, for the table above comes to 5.0 N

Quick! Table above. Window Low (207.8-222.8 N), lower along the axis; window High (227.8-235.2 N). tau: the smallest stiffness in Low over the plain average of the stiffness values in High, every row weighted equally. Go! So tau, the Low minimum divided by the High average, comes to 0.850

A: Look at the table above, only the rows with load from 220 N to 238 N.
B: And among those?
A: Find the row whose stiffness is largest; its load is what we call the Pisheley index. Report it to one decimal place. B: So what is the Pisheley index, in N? 236.5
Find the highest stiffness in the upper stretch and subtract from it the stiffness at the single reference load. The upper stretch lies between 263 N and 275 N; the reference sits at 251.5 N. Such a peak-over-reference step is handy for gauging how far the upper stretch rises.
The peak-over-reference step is 68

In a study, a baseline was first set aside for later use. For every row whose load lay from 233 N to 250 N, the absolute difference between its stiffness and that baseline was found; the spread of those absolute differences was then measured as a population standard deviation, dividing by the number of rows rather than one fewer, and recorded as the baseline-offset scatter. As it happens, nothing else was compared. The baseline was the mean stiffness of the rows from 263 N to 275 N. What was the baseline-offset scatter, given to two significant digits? 27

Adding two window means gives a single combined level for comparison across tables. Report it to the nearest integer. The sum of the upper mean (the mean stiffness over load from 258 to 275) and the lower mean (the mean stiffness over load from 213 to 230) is 926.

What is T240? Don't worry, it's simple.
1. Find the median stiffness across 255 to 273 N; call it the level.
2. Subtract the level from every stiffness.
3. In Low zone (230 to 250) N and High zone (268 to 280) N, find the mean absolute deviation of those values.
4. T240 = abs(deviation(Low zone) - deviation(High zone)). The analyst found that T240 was 14.1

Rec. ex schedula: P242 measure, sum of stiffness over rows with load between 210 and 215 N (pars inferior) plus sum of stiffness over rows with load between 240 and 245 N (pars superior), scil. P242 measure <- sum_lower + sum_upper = 1782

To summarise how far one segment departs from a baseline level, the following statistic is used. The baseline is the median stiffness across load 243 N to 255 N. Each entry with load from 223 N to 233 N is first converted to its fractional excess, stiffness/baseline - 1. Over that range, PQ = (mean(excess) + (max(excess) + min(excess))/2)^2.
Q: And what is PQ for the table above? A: 0.000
